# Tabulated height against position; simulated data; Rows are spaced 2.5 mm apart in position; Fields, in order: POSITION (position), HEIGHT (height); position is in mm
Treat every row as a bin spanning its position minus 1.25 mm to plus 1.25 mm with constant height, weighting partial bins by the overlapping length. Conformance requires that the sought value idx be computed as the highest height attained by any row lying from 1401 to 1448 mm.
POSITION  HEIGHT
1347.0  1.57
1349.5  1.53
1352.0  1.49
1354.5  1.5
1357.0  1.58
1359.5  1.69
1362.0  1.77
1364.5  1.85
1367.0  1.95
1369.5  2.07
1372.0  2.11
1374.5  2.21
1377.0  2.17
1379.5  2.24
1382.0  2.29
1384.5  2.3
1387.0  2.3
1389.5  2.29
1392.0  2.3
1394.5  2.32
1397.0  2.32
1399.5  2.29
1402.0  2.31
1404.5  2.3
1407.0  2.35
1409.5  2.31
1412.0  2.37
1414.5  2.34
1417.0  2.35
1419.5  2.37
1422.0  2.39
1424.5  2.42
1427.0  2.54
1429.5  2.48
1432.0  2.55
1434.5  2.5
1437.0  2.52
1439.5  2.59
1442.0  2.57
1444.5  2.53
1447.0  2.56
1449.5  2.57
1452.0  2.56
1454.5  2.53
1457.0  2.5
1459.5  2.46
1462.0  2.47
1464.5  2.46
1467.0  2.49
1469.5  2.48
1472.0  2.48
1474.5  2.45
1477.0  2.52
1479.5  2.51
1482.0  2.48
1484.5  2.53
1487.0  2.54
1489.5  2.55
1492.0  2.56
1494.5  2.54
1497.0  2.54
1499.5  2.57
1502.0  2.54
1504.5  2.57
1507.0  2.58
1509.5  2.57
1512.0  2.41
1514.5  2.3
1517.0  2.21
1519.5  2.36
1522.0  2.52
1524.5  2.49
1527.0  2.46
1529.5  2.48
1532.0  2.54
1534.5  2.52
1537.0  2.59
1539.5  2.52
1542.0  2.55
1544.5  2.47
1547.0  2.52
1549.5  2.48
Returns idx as 2.59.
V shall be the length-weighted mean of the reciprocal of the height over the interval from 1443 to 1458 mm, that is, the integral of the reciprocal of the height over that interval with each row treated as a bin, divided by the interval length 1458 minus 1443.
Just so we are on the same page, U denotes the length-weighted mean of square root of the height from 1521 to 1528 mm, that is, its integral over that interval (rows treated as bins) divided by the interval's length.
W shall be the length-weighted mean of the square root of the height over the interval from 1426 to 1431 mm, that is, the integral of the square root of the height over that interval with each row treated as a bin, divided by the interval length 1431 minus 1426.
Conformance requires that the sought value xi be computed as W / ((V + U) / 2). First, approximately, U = 1.58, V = 0.39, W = 1.58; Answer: 1.61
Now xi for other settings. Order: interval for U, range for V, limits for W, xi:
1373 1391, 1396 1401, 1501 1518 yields 1.62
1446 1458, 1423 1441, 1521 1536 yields 1.59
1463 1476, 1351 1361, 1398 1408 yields 1.38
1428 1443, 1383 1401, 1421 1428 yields 1.54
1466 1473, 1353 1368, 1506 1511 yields 1.48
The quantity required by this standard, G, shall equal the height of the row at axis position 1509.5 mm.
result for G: 2.57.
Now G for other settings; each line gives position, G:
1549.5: 2.48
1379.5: 2.24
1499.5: 2.57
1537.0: 2.59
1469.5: 2.48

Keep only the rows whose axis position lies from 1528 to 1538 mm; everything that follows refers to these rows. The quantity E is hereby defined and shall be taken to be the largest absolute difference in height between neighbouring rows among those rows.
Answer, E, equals 0.07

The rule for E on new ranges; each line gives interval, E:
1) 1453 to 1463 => 0.04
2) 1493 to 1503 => 0.03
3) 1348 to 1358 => 0.08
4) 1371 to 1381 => 0.10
